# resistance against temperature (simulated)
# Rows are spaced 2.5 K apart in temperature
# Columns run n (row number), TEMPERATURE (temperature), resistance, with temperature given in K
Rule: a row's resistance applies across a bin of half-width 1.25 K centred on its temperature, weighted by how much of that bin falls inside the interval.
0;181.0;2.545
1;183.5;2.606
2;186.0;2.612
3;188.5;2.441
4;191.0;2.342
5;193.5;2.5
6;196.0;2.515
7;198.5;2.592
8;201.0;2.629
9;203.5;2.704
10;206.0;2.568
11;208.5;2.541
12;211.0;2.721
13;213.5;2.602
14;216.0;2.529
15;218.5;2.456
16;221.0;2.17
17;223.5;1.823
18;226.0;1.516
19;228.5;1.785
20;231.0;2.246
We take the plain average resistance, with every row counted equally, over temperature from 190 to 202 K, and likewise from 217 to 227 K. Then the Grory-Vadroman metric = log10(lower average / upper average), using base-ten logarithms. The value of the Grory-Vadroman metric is 0.10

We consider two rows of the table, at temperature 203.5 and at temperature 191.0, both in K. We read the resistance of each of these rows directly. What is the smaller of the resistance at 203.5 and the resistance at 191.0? 2.3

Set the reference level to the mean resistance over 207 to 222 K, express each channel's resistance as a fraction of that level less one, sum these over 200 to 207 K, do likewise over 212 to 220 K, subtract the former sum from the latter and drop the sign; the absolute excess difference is 0.13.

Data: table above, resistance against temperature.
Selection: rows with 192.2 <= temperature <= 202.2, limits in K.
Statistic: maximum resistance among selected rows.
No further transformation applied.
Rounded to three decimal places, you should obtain 2.629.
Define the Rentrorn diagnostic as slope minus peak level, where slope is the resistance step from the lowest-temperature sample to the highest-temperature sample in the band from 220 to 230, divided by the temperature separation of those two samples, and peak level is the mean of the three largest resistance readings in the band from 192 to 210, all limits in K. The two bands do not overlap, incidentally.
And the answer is -2.69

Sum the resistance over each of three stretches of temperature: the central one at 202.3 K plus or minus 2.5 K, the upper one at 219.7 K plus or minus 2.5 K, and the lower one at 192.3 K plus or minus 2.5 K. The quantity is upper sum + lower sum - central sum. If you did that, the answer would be 4.1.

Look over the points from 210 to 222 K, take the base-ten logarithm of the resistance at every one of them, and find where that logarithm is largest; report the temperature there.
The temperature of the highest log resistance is 211.0 K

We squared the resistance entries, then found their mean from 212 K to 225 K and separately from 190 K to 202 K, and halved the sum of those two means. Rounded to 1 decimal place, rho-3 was 5.9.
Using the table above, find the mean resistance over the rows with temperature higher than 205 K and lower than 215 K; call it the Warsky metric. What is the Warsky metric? 2.61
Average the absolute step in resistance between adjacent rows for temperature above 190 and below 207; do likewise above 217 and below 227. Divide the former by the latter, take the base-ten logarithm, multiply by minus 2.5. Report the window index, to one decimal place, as 1.4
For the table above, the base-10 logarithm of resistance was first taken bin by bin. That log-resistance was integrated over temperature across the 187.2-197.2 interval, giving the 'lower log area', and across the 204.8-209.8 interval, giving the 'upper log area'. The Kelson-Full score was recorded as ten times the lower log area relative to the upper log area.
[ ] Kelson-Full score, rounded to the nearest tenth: 19.1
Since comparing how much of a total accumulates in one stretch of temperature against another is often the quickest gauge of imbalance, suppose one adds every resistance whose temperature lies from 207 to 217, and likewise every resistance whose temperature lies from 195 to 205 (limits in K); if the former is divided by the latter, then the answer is 1.00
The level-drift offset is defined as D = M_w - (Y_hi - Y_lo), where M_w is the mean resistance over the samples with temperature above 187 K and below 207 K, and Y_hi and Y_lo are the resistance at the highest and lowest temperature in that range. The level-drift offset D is 2.41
